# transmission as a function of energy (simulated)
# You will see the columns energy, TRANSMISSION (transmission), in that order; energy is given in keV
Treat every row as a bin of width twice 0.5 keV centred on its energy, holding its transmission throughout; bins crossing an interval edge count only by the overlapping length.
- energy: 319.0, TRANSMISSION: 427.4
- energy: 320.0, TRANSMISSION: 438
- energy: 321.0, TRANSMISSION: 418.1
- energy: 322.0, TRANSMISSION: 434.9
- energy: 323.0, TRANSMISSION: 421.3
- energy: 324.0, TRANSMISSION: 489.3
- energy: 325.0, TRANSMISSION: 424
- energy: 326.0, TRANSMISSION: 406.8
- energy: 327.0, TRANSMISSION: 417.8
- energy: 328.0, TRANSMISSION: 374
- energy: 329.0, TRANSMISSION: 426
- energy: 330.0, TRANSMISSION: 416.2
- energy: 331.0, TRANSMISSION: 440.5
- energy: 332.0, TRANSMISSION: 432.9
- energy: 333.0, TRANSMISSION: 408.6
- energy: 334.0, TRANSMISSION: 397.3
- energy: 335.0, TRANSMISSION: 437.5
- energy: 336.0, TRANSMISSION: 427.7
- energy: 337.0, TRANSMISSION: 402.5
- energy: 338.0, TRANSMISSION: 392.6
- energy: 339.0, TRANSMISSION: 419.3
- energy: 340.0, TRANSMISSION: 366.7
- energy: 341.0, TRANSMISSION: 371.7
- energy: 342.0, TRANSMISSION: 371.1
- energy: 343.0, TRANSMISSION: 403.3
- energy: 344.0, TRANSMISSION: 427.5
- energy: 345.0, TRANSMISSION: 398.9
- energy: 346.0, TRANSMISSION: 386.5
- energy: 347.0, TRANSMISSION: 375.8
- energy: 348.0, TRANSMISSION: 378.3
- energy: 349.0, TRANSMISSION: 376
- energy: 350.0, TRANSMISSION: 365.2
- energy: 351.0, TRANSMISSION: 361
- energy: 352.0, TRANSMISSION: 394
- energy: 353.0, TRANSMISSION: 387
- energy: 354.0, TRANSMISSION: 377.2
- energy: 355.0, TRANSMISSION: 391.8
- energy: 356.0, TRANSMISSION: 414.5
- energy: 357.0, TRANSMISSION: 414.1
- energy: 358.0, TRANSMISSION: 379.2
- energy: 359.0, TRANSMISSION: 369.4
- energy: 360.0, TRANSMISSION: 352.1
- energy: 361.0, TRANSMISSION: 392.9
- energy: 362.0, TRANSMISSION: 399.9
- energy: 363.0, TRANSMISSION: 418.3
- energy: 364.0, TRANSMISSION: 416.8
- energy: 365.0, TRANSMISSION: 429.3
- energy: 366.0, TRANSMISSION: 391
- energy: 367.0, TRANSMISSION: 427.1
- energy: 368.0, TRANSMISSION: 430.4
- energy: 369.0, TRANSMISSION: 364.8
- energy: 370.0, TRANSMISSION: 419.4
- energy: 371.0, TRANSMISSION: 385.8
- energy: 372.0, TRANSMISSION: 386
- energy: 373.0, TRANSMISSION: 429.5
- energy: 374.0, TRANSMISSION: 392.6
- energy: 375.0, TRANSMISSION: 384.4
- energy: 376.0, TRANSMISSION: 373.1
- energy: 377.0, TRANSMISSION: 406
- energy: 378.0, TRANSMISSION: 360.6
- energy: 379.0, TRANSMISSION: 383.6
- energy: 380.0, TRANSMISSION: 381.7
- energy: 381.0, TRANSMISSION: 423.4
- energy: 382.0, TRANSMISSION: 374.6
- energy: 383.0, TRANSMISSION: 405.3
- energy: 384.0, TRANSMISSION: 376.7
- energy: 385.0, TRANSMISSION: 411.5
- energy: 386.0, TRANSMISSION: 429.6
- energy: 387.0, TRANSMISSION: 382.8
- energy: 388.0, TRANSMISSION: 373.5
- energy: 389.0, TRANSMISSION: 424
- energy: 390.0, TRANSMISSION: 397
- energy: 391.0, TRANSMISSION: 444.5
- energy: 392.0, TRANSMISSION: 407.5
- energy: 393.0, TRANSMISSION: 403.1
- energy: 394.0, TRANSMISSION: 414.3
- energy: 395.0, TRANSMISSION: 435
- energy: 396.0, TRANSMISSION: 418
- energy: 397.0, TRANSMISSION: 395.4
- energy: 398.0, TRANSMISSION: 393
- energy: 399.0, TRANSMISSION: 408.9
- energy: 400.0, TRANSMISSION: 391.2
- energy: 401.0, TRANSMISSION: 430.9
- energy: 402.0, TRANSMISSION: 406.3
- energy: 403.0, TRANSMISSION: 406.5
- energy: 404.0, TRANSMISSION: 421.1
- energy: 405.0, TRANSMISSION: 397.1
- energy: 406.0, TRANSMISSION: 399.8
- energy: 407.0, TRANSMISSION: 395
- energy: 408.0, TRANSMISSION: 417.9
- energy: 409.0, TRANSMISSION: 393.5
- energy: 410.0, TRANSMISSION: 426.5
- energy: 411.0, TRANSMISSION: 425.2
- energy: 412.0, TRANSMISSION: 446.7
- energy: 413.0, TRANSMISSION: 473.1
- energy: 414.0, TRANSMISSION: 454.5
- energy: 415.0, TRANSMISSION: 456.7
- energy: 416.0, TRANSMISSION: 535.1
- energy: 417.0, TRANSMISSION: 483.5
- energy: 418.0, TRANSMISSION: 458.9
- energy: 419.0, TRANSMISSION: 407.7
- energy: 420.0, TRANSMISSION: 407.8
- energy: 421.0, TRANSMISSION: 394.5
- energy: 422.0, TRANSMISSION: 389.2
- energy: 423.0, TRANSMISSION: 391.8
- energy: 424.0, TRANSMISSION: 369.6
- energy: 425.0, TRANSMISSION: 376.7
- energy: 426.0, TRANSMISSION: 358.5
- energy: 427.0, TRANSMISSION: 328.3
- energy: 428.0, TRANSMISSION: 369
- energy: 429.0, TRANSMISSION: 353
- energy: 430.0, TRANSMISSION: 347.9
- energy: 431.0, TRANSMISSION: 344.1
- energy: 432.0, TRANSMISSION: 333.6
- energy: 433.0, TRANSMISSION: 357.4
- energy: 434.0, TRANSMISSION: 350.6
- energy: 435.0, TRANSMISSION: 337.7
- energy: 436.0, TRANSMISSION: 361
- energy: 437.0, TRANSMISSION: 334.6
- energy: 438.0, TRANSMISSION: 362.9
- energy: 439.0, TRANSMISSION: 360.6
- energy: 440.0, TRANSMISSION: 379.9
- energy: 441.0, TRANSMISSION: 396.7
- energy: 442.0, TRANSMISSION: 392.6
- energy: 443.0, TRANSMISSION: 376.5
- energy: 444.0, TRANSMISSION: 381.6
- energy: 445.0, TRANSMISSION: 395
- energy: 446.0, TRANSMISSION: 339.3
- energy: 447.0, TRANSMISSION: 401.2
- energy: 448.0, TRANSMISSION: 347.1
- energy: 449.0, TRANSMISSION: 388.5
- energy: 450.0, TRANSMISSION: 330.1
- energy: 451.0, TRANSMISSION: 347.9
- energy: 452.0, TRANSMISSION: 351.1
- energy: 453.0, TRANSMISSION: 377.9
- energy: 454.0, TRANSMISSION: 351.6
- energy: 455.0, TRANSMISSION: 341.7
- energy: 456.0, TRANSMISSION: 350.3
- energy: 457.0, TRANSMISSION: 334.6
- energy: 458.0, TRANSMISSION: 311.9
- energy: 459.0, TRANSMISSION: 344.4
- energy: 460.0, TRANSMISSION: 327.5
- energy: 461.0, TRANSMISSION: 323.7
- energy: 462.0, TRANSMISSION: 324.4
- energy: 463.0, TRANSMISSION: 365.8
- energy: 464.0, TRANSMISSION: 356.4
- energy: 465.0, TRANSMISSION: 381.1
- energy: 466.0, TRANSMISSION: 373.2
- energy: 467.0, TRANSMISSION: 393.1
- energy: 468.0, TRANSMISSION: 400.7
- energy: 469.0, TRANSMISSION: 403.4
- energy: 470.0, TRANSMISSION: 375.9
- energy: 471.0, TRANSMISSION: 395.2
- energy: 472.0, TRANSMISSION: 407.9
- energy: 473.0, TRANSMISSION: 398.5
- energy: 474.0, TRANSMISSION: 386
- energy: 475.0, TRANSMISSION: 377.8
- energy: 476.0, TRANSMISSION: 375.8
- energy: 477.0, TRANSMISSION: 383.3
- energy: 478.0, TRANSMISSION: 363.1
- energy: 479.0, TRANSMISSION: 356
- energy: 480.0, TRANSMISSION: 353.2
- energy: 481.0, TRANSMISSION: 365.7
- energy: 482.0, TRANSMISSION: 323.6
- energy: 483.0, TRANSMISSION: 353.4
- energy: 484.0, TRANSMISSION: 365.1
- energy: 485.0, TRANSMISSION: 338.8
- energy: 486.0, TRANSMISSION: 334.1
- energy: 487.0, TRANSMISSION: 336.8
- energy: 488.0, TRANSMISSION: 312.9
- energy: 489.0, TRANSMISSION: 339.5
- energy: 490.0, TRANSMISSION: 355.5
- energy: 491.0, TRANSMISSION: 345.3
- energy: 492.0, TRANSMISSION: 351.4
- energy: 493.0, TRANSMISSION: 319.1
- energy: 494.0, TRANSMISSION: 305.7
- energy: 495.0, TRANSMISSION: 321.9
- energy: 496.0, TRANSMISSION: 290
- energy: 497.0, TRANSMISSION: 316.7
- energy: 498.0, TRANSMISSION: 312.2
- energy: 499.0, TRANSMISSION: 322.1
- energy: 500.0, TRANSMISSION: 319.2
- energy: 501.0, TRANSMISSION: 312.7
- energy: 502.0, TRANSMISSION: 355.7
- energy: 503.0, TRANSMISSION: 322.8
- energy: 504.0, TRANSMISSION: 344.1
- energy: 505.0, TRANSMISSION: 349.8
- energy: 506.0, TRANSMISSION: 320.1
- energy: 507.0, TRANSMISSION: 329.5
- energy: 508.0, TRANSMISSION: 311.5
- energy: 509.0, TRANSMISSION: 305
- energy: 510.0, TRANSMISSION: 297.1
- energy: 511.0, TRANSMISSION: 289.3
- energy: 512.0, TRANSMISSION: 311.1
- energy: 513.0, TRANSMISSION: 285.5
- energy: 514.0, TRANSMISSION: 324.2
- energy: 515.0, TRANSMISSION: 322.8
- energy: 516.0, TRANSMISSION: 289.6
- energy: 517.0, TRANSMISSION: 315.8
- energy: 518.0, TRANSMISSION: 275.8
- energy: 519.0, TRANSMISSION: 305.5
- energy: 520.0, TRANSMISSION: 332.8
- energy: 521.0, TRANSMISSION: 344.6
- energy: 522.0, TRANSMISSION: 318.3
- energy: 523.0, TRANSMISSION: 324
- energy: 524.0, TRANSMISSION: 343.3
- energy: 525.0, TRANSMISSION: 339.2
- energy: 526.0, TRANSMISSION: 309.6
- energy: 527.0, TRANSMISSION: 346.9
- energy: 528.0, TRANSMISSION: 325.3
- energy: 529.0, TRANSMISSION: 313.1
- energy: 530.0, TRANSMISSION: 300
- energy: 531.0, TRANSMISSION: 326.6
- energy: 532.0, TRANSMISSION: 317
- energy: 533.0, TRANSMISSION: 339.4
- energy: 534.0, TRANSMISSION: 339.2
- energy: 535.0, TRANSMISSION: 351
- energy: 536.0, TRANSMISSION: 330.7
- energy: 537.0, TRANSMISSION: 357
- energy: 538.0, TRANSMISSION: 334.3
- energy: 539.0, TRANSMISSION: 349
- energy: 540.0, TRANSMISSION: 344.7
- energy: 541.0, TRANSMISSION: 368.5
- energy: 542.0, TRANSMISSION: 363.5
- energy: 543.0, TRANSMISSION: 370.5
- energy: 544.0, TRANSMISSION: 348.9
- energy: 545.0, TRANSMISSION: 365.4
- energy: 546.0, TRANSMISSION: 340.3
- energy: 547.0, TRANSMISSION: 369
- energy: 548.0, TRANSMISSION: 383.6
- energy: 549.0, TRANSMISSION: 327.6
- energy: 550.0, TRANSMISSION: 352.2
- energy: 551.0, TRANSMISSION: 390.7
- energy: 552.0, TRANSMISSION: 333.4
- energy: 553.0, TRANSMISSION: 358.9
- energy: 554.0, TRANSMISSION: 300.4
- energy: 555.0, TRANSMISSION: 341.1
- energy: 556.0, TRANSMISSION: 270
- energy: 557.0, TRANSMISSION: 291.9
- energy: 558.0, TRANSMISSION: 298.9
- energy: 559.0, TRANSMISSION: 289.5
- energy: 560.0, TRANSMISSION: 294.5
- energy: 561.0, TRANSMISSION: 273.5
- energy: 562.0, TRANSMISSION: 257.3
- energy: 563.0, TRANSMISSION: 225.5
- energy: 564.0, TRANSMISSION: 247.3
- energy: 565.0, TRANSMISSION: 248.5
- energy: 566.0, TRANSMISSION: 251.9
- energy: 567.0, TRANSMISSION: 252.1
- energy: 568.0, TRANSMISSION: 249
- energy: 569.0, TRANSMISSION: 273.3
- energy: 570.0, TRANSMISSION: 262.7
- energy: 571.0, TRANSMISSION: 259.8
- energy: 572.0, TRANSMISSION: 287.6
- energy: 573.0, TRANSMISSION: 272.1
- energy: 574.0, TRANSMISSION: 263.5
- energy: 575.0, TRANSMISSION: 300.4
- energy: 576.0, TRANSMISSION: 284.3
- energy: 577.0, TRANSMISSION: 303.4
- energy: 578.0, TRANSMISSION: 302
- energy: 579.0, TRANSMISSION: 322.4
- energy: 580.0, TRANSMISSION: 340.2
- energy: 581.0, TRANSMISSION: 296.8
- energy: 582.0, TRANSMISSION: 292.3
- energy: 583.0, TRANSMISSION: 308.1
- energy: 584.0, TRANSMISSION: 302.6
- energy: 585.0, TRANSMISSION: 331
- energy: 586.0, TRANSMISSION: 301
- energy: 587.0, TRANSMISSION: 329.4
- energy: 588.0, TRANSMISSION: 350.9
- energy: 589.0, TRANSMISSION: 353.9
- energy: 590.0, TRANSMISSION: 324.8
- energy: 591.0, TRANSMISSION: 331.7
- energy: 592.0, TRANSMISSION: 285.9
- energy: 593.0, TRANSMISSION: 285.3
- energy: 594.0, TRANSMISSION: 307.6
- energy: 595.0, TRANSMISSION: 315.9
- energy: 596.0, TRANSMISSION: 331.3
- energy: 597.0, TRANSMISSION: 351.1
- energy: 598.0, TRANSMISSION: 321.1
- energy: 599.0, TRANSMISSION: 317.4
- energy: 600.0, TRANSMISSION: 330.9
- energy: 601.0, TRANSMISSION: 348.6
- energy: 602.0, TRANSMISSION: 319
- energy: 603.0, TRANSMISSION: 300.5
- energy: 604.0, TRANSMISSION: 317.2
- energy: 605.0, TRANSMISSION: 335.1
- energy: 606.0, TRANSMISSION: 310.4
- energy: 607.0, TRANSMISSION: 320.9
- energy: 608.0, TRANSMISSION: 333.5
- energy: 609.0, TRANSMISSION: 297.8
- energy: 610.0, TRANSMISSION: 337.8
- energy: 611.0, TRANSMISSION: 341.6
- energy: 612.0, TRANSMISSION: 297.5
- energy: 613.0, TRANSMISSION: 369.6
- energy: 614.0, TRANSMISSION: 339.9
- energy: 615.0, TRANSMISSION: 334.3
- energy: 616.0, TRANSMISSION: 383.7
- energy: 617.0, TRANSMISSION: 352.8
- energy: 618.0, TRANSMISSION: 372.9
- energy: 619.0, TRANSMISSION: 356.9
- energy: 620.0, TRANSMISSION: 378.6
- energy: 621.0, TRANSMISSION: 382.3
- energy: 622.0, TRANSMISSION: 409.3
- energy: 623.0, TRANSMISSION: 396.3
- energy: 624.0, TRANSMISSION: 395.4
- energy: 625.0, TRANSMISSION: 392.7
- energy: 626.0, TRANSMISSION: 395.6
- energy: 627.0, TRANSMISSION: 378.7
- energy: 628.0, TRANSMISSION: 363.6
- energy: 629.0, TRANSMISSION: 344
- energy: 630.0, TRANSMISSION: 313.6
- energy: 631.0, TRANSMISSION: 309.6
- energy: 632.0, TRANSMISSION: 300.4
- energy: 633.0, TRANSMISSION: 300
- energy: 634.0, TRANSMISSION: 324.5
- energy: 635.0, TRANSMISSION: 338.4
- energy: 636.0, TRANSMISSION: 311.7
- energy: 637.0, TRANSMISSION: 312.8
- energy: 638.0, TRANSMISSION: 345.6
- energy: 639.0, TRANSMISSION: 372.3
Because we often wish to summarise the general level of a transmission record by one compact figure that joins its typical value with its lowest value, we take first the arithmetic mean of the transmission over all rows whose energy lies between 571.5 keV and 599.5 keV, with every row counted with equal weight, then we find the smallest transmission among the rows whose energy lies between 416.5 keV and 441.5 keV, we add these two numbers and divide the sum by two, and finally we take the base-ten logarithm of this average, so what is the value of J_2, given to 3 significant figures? 2.50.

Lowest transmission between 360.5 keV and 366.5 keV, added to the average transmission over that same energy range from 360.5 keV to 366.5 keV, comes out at 799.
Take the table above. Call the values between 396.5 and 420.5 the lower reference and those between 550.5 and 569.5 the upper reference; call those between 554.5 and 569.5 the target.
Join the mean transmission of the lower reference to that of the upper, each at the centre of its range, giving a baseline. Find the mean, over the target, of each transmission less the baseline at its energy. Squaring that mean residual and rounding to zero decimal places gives 194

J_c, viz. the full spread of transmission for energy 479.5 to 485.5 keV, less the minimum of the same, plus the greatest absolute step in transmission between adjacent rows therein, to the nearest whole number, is -239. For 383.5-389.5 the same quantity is -267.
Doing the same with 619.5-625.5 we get -321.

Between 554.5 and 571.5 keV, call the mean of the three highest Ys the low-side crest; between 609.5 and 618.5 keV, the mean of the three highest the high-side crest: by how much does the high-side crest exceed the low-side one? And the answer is 64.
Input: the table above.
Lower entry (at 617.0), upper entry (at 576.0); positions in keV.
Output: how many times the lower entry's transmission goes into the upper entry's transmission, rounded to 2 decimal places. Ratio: 0.81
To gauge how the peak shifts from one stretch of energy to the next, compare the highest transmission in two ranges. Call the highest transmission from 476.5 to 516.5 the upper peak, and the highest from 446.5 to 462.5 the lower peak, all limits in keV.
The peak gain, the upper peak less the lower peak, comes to -18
